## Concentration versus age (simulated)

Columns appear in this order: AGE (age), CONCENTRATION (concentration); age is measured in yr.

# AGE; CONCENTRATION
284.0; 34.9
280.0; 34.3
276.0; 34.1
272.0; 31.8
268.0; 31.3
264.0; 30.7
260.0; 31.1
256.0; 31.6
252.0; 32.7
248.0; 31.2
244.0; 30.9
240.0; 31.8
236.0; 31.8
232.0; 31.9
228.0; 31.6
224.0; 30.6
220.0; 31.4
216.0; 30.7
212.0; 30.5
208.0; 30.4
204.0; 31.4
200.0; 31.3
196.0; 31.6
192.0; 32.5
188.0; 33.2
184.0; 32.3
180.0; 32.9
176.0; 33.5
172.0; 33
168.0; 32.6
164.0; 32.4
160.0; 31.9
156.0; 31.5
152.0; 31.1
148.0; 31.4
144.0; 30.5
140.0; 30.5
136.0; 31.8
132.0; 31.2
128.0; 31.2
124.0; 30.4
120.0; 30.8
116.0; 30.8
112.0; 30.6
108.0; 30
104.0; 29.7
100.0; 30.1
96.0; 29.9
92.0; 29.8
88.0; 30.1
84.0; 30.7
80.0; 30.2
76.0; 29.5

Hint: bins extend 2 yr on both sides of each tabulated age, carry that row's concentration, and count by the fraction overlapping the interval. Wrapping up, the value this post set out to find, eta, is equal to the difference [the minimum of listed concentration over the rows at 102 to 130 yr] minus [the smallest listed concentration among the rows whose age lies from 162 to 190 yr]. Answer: -2.60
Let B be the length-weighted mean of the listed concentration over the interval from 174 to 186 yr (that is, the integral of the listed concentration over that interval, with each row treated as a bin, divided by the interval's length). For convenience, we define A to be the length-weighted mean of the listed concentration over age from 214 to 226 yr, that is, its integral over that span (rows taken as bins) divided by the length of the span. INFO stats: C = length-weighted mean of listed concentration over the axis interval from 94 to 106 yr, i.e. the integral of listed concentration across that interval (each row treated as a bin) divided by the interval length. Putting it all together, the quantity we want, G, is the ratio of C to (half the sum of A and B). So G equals 0.94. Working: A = 30.9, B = 32.9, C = 29.9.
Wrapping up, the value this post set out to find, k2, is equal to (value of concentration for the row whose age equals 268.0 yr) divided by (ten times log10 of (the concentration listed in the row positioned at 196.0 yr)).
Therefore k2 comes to 2.09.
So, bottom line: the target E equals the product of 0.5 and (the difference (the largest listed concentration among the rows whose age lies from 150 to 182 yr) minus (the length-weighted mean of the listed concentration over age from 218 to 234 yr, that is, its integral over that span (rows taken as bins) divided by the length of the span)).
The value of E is 1.1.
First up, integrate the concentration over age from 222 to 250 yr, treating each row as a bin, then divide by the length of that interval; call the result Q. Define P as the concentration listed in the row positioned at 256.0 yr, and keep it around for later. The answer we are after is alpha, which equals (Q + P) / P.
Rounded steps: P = 31.6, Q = 31.4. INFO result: 1.994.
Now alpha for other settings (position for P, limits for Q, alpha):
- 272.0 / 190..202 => 2.000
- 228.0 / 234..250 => 1.994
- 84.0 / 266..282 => 2.071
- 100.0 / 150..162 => 2.047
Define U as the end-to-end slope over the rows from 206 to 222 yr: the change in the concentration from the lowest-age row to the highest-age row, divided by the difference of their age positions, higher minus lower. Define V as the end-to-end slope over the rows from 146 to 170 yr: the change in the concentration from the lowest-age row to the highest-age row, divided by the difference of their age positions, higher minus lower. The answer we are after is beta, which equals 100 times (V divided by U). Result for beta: 72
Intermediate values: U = 0.08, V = 0.06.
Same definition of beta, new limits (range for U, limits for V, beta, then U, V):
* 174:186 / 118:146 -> 8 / -0.15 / -0.01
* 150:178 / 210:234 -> 70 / 0.10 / 0.07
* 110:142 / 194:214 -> 1925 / 0.00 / -0.07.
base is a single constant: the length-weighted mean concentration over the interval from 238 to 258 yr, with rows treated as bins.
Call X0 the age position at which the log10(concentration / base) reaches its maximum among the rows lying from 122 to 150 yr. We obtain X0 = 136.0 yr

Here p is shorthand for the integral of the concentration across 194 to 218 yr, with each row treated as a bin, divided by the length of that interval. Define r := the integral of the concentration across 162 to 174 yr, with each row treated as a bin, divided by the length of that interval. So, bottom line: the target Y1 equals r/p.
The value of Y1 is 1.05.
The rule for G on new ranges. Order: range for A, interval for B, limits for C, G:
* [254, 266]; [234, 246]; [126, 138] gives 1.00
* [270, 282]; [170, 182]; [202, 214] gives 0.92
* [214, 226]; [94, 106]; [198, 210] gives 1.02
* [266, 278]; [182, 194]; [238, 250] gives 0.96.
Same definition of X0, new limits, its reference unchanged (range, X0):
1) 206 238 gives 232.0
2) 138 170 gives 168.0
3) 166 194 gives 176.0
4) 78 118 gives 116.0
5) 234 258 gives 252.0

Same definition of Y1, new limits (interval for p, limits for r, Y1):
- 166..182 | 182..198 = 0.98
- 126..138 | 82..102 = 0.96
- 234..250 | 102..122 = 0.97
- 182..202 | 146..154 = 0.97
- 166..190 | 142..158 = 0.95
